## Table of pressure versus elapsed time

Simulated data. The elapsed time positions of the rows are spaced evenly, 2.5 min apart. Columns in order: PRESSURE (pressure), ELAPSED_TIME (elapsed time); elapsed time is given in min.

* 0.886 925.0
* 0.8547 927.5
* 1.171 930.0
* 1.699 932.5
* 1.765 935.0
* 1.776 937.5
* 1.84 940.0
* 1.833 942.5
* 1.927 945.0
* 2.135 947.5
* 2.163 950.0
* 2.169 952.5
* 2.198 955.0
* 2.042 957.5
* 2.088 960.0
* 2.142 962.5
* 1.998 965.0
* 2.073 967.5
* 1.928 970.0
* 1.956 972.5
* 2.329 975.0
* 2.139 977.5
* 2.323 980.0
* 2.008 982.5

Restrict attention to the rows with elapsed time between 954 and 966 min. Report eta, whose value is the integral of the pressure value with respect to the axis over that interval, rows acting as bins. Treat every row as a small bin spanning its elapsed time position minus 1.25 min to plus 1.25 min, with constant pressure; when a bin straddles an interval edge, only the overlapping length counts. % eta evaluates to 25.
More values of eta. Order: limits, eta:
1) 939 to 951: 24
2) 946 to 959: 28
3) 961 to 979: 38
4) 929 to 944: 25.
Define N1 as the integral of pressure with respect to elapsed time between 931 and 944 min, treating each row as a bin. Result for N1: 23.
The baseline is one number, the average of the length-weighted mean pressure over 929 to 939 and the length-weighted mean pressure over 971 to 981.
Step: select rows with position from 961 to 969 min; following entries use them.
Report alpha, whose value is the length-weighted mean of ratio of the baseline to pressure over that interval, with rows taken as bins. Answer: 0.92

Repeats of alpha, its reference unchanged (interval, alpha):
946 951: 0.89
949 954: 0.88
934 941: 1.06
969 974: 0.97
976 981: 0.85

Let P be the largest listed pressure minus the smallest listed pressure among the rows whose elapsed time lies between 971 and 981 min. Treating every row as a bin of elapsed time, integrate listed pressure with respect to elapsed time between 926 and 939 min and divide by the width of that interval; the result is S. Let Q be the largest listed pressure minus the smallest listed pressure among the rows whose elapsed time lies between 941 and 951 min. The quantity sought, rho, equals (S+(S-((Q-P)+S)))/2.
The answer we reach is 0.75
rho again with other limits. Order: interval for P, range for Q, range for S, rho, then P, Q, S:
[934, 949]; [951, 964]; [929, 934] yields 0.84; 0.37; 0.16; 1.46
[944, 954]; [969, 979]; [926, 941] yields 0.67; 0.24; 0.40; 1.50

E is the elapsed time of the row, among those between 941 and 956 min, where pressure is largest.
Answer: 955.0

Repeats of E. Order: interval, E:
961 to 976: 975.0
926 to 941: 940.0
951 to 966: 955.0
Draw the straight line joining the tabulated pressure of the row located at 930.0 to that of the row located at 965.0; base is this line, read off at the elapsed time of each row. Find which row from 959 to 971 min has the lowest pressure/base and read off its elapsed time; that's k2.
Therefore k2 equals 970.0 min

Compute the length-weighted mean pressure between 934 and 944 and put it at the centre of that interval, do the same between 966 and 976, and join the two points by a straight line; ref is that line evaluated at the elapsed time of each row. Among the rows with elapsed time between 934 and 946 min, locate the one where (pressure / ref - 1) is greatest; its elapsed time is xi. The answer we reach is 945.0 min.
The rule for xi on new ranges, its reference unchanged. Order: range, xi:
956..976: 975.0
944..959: 950.0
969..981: 975.0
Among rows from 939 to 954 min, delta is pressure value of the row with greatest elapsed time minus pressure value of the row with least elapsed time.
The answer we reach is 0.33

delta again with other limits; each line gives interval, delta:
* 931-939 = 0.08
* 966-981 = 0.25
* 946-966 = -0.14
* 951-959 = -0.13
